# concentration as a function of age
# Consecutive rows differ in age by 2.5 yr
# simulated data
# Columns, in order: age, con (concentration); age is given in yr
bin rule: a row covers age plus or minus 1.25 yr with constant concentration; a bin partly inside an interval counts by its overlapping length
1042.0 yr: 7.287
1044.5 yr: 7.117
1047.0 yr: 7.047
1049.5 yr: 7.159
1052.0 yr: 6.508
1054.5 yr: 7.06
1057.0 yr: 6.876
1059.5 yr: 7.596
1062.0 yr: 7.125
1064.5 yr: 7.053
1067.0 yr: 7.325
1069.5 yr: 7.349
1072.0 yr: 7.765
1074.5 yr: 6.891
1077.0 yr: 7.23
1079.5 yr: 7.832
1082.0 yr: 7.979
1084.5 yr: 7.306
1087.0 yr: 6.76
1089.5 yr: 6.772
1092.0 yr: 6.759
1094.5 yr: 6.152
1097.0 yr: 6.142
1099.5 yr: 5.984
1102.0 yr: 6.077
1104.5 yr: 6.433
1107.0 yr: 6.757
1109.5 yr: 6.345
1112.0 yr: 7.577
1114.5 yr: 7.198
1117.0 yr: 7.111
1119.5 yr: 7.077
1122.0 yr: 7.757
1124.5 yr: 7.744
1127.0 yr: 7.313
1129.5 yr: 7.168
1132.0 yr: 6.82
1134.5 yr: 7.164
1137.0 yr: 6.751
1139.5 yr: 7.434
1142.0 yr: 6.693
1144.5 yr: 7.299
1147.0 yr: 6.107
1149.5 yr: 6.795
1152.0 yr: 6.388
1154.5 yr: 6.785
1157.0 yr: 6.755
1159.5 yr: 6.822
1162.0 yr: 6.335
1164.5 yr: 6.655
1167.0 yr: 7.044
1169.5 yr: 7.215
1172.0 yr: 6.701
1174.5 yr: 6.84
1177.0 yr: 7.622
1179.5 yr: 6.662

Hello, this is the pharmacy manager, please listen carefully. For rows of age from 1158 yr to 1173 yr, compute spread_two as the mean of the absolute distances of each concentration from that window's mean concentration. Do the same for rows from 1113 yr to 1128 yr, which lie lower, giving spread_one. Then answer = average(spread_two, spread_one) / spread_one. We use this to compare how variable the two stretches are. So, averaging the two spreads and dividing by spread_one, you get 0.95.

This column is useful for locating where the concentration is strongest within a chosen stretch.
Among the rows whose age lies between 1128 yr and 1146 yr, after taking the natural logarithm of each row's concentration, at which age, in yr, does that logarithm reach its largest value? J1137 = 1139.5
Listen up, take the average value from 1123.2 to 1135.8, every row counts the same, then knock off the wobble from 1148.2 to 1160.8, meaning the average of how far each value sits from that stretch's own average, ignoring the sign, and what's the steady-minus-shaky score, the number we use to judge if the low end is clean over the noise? 7.11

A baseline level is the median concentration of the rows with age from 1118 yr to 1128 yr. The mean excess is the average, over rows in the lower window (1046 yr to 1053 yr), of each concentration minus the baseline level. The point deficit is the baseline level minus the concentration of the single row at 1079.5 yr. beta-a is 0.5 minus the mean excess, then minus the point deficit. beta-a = 1.4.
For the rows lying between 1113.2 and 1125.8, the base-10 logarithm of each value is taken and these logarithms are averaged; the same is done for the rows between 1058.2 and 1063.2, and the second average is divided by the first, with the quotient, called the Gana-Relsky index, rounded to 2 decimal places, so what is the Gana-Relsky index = 1.00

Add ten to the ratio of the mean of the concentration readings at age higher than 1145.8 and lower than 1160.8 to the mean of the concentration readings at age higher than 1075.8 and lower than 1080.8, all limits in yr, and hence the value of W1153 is 10.88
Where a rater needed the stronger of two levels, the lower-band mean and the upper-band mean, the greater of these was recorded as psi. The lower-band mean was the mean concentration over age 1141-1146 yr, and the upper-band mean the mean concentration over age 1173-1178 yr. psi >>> 7.2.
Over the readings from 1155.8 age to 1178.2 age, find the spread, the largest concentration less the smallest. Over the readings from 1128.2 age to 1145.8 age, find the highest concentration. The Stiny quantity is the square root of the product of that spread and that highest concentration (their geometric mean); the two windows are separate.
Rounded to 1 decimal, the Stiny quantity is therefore 3.1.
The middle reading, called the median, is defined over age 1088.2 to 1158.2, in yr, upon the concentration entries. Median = 6.8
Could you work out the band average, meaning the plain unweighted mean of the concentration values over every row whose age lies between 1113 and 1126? 7.38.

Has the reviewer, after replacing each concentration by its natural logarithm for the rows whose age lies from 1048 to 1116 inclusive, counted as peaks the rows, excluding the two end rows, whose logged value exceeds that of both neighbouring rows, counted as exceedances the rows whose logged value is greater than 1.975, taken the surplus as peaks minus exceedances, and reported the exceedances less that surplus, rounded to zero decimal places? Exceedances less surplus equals 11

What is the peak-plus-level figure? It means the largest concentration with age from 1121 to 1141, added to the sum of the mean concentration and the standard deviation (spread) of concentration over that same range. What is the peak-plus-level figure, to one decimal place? 15.4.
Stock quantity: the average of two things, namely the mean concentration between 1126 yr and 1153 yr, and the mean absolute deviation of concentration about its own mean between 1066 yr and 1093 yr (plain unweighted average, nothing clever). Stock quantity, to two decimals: 3.63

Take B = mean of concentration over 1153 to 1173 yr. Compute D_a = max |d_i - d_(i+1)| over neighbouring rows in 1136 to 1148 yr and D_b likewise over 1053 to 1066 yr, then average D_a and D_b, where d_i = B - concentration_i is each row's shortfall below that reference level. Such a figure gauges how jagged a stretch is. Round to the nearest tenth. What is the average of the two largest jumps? 1.0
